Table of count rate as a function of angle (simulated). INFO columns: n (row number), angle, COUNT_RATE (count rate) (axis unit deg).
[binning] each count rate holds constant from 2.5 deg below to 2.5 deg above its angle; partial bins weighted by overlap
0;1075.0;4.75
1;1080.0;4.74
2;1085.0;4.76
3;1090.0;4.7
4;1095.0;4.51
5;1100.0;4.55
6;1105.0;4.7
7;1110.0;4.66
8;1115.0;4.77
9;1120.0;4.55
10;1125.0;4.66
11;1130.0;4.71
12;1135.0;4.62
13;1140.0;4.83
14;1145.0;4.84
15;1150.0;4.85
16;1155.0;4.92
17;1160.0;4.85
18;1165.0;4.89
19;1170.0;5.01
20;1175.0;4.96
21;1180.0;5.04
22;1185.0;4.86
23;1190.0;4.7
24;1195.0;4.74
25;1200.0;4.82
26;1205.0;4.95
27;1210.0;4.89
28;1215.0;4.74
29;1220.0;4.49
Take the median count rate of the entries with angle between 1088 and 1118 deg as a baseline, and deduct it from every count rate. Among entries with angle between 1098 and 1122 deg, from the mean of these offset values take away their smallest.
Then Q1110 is 0.10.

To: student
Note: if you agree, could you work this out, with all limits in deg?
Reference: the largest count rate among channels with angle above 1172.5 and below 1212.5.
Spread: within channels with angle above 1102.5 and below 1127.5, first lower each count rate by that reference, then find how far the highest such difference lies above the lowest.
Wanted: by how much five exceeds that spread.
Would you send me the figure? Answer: 4.78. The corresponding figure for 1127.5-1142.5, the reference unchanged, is 4.79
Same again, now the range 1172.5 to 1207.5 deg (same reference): 4.66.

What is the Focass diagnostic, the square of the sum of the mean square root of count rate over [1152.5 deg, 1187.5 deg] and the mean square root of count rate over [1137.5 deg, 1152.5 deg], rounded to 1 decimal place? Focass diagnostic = 19.5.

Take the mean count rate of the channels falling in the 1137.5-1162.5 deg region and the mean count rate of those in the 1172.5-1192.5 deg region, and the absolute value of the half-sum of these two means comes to 4.87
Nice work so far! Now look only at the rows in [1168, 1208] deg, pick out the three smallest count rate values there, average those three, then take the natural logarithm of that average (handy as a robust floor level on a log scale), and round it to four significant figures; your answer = 1.559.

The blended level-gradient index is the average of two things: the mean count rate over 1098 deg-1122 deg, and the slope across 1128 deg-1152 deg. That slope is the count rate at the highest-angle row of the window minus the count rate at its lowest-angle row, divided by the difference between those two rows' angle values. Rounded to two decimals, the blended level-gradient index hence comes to 2.33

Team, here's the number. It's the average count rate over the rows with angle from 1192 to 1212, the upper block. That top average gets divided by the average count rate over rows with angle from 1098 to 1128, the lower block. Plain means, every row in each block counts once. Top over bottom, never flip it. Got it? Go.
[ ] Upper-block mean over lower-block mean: 1.04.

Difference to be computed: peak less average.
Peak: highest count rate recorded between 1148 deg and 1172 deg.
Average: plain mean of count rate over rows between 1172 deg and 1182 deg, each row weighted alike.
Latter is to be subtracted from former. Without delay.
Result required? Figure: 0.01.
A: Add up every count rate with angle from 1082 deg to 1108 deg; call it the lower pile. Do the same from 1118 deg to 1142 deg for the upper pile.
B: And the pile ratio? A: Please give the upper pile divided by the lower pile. 1.006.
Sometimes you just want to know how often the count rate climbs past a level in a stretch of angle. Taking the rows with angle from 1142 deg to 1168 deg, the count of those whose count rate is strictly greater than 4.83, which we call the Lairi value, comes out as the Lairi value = 5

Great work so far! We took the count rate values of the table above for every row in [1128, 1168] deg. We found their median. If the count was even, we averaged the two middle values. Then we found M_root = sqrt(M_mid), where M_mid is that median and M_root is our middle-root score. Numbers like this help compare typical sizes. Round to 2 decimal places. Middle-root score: 2.20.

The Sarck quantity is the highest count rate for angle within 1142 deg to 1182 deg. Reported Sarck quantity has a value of 5.04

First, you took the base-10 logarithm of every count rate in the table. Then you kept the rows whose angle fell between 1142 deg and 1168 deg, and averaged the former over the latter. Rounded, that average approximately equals 0.688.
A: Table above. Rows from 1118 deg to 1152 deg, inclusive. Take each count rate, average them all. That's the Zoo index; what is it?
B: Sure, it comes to 4.72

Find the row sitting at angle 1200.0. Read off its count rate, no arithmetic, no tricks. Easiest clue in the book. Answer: 4.82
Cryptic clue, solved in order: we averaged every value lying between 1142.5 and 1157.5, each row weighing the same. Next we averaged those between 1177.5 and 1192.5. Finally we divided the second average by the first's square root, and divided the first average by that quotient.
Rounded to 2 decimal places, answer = 2.21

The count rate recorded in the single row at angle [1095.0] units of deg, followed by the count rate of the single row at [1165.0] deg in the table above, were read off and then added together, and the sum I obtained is 9.40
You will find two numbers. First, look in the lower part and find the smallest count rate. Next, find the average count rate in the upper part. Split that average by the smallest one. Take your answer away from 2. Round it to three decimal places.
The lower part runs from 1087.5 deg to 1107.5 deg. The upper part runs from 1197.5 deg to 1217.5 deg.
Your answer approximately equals 0.925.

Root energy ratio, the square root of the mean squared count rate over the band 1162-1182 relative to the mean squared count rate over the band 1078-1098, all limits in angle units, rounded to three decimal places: 1.063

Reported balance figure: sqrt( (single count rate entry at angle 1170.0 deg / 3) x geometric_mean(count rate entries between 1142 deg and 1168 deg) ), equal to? 2.85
